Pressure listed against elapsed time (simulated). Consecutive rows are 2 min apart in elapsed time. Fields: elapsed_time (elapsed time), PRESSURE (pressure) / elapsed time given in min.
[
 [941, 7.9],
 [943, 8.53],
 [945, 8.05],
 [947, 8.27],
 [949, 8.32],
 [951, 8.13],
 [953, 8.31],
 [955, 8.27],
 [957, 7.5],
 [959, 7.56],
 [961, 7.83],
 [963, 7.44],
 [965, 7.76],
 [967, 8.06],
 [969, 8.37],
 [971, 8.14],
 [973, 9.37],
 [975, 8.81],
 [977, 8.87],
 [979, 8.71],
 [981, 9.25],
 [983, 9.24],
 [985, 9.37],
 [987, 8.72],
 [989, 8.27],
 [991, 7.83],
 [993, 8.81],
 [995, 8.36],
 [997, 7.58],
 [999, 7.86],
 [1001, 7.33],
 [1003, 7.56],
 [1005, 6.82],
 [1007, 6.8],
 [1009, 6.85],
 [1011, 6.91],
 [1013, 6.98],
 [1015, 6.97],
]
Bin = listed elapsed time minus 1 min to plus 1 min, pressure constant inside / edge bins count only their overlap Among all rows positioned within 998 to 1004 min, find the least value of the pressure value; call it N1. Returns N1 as 7.33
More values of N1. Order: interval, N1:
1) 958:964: 7.44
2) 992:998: 7.58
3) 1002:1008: 6.8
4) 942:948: 8.05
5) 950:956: 8.13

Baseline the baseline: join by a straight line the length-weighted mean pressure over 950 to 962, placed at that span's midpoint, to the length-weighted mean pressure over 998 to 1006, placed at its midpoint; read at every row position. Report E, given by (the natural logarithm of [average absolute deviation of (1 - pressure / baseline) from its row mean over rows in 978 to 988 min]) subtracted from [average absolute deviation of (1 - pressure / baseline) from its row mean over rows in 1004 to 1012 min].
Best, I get 3.3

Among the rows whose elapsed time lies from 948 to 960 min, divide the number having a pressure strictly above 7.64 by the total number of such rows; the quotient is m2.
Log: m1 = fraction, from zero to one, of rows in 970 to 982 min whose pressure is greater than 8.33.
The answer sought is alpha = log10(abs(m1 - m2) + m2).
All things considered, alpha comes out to -0.08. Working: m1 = 0.8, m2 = 0.67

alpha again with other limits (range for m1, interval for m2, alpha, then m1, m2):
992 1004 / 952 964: -0.18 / 0.3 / 0.50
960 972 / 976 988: 0.26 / 0.2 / 1.00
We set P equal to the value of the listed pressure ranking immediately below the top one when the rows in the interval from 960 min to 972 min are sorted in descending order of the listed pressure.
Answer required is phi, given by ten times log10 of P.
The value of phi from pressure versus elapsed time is 9.11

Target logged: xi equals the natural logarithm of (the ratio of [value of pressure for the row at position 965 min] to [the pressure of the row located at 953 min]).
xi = -0.07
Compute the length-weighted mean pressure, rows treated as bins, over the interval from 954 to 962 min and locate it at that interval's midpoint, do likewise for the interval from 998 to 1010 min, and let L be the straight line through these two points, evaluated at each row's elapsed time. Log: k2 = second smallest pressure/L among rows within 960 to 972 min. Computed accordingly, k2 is 1.008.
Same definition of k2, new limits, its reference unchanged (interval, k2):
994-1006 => 1.012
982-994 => 1.118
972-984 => 1.163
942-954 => 1.032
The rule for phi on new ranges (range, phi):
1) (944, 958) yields 9.20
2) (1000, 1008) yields 8.65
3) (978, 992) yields 9.66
